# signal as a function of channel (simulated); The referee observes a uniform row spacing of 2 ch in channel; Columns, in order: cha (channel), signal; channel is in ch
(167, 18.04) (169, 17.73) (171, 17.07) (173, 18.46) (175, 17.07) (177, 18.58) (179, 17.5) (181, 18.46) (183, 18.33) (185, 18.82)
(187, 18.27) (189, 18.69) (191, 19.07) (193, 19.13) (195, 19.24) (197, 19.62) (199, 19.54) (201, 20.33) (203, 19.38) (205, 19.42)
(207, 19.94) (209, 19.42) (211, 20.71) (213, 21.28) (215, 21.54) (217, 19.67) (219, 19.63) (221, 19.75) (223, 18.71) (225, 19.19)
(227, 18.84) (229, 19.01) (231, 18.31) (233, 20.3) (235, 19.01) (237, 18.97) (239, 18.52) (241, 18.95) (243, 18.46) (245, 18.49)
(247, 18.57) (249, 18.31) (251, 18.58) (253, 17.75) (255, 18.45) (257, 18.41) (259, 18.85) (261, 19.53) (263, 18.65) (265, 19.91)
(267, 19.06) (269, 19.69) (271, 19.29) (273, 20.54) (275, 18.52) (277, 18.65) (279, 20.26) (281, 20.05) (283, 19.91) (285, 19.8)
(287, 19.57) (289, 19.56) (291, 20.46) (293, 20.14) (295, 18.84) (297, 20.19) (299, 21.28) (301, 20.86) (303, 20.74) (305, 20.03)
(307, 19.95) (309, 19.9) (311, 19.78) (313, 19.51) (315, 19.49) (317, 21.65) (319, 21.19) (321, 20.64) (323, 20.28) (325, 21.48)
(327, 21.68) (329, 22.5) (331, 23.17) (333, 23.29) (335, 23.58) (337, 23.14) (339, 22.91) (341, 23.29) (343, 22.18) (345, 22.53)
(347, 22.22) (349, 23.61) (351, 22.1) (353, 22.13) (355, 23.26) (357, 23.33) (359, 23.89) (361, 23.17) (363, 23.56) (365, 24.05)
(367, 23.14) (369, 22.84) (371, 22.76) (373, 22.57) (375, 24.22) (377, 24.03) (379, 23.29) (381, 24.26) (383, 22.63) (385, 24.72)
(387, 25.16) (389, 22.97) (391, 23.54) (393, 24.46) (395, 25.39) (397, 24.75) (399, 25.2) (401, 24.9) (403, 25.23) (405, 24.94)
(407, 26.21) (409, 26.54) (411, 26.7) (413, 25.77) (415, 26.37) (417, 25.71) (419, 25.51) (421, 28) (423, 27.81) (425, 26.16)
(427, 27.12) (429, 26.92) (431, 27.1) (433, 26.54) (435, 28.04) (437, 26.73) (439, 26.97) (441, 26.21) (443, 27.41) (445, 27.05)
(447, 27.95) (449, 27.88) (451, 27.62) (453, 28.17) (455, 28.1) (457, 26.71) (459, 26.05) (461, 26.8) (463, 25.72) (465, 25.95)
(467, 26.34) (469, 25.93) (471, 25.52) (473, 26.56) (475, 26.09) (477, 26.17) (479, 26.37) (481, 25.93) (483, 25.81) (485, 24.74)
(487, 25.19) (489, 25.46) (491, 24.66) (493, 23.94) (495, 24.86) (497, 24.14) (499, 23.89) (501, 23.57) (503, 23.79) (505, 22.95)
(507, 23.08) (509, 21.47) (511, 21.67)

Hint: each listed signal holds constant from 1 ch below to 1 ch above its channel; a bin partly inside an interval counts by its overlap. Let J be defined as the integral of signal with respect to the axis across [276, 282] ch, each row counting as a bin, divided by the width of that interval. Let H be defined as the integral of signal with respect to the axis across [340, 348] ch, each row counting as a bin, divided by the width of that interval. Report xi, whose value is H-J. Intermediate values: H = 23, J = 19.7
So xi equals 2.9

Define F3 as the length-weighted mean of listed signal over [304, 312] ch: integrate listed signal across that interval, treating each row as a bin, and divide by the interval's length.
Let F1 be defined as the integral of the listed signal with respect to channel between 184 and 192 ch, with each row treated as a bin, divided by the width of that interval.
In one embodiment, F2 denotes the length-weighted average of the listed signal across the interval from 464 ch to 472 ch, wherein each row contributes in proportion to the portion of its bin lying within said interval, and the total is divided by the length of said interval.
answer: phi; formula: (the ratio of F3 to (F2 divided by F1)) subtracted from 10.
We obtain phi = -4.4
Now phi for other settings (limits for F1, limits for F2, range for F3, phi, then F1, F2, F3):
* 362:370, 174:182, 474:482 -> -24.2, 23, 18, 26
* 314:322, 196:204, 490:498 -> -15.7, 21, 20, 24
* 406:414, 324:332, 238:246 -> -12.0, 26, 22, 19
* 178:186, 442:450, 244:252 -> -2.3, 18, 28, 18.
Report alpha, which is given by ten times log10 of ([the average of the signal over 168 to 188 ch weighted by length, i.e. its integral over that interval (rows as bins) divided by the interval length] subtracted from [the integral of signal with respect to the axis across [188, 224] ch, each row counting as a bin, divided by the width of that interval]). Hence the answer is 2.3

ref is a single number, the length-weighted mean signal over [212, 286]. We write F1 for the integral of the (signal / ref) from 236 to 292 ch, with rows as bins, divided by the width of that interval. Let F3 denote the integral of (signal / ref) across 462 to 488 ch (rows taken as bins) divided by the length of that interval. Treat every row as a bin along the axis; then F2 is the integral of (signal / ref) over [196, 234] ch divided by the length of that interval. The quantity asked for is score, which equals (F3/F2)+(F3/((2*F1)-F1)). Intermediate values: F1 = 1.00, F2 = 1.025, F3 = 1.35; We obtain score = 2.7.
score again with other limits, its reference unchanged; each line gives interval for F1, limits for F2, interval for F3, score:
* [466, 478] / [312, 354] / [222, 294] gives 1.6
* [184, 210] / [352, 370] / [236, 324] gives 1.9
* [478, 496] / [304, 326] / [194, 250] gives 1.7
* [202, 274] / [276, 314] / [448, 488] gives 2.7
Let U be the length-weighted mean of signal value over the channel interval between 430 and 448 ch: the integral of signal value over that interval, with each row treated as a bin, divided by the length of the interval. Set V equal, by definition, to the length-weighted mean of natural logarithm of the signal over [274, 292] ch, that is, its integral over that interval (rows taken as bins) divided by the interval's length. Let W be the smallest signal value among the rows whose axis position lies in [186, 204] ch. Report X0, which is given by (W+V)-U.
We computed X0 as -5.9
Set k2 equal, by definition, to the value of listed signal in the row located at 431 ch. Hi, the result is 27.1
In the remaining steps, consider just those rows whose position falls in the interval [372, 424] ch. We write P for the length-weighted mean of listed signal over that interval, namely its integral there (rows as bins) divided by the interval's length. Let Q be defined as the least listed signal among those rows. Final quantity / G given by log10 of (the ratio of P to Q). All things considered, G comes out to 0.045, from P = 25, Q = 22.57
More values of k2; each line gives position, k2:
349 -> 23.61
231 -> 18.31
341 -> 23.29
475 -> 26.09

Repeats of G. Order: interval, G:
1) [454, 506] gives 0.045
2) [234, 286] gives 0.031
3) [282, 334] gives 0.039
